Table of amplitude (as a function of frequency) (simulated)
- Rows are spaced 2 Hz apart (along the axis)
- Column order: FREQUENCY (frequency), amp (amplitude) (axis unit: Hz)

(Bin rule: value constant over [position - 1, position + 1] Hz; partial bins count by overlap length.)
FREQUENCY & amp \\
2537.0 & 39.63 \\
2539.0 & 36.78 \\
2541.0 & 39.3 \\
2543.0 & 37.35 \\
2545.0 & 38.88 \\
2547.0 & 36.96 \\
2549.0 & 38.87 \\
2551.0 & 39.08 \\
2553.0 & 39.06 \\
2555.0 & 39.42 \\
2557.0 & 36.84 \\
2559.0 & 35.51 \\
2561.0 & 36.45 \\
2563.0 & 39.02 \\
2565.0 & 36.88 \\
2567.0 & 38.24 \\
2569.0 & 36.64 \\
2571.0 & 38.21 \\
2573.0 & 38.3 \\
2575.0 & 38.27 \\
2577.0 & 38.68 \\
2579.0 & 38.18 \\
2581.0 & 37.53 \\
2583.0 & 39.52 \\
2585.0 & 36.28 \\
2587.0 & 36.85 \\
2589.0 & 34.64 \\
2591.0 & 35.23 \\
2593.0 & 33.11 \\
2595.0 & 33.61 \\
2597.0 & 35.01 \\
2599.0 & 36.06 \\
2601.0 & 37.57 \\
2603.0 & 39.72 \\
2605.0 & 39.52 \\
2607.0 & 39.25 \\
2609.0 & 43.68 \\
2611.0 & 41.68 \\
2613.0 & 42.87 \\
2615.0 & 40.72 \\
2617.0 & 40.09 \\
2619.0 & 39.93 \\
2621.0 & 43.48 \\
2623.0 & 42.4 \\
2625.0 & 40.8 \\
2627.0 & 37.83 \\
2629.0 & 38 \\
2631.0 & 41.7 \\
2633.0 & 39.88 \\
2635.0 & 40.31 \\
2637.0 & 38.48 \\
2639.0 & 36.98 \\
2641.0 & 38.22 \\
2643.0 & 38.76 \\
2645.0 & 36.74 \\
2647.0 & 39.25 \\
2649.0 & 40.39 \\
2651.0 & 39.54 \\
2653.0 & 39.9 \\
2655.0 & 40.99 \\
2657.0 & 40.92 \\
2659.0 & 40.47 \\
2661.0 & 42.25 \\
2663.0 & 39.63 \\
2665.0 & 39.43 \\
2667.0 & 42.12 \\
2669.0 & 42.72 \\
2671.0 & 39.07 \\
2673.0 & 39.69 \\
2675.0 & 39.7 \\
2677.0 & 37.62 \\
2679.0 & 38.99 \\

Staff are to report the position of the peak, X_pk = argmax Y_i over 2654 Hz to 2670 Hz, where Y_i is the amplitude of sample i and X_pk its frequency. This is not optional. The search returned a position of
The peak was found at 2669.0 Hz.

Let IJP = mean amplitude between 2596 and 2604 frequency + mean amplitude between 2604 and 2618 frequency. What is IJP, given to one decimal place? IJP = 78.2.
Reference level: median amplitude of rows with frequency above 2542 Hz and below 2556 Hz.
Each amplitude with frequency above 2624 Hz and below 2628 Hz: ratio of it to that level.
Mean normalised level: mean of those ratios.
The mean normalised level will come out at 1.01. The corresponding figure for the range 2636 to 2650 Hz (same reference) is 0.99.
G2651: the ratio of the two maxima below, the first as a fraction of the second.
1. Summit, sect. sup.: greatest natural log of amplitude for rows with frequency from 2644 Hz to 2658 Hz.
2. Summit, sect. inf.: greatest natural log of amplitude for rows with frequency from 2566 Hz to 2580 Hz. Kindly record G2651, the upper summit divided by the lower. 1.02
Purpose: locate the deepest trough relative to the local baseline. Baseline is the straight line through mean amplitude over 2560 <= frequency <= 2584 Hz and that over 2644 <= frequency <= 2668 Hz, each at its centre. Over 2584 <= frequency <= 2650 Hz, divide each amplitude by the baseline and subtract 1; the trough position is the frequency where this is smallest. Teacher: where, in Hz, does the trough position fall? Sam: 2593.0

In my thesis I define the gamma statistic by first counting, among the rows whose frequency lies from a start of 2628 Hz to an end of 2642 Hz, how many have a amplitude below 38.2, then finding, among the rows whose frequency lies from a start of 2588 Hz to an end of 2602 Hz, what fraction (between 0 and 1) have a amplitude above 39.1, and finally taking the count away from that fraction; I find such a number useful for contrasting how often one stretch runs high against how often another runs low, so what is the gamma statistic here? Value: -2.0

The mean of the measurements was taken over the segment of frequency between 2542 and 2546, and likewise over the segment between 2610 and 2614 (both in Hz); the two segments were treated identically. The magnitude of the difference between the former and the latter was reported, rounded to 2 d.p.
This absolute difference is 4.16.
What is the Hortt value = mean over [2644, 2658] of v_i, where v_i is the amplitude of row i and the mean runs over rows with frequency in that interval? 39.7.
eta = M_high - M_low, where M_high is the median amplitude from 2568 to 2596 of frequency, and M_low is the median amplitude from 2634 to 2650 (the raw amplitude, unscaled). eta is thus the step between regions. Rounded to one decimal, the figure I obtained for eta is -1.4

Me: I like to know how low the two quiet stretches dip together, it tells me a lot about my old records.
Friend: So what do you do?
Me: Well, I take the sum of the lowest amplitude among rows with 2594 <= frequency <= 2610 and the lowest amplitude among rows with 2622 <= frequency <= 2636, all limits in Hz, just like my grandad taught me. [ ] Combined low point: 71.4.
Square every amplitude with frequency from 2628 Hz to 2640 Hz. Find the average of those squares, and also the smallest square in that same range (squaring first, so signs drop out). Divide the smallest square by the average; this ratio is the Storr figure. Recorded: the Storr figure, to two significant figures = 0.89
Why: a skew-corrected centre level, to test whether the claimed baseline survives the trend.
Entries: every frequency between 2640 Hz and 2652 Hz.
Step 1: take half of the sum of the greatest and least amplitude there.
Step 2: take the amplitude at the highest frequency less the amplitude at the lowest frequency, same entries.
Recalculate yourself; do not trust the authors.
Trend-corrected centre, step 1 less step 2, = 37.2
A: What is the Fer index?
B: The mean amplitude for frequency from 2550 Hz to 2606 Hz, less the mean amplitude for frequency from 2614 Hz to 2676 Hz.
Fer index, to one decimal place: -2.7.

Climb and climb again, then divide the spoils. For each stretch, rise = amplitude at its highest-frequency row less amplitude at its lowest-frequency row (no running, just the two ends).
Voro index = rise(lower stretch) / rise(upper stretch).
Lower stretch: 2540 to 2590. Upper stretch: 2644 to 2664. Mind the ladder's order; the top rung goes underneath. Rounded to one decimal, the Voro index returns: -1.6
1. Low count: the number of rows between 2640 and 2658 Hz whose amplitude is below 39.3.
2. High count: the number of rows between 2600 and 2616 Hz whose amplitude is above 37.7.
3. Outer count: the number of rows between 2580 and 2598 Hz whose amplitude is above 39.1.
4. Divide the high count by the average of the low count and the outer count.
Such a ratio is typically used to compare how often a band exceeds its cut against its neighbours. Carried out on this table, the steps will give 2.8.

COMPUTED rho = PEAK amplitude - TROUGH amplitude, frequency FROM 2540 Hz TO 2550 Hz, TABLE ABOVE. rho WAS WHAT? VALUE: 2.3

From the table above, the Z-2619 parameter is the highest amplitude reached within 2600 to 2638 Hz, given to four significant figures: 43.68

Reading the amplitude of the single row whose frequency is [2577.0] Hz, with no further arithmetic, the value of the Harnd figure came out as 38.68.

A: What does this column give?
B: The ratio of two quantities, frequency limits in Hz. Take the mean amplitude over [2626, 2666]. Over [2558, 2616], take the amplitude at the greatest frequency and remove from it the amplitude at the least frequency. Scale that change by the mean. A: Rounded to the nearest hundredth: 0.13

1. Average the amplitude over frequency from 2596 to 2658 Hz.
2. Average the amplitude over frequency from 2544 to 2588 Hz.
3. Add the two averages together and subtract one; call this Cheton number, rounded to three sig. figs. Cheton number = 76.6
